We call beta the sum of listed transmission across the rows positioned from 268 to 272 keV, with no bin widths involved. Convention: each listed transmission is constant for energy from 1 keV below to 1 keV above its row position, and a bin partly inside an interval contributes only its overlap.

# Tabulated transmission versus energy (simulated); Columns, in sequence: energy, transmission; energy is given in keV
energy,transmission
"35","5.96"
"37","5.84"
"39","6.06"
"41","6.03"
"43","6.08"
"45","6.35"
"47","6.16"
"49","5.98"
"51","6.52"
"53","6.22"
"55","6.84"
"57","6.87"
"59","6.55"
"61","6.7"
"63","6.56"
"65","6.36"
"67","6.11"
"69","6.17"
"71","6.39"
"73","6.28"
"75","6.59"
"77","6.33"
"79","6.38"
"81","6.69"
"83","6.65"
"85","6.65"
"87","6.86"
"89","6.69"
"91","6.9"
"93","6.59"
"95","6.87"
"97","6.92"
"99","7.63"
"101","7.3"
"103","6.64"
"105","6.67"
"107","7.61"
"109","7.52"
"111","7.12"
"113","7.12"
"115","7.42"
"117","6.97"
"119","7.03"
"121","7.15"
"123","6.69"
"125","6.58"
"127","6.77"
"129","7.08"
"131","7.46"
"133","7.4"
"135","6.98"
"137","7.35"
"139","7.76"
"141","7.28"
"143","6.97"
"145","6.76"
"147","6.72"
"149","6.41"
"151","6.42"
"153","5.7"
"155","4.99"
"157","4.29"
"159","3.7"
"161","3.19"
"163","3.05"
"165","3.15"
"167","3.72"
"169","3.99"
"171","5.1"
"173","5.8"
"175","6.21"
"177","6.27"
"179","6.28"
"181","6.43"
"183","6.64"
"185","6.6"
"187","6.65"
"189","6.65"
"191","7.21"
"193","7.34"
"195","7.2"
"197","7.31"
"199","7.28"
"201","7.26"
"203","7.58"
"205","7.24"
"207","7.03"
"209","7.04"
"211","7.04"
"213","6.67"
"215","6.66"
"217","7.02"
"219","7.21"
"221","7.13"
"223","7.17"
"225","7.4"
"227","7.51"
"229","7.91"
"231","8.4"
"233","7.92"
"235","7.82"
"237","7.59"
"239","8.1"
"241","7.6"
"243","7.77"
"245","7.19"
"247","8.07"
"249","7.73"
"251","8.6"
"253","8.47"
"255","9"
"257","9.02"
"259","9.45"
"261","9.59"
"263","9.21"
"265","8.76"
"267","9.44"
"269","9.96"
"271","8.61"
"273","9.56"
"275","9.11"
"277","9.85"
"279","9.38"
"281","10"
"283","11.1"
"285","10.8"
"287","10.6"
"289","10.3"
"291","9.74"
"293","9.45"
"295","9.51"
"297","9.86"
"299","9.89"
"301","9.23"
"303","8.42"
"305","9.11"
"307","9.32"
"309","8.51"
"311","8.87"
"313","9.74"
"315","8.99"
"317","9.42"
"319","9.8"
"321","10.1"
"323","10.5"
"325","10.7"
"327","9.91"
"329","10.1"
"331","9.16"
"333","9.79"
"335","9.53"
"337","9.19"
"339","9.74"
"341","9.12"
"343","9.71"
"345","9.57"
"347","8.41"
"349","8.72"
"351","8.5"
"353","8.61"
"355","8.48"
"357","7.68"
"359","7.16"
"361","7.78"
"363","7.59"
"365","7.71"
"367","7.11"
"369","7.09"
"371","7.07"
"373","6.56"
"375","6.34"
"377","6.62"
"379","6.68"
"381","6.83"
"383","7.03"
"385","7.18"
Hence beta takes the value 18.6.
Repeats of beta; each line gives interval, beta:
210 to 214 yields 13.7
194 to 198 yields 14.5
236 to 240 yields 15.7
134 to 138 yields 14.3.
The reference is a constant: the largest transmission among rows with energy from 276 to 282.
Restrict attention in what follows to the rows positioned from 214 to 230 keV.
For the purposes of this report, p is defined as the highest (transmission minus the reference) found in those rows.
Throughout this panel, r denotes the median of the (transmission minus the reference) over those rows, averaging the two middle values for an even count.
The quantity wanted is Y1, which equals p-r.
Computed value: 0.72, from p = -2.1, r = -2.8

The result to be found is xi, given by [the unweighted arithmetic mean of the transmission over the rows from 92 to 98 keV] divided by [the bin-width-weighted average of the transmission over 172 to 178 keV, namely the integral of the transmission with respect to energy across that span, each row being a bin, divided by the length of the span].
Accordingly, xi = 1.1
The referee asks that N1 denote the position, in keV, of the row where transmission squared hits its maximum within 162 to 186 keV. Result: 183 keV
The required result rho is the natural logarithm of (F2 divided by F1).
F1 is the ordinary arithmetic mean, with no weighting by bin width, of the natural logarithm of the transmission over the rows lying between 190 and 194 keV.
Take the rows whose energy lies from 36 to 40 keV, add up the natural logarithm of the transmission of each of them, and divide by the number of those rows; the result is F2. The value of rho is -0.11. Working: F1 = 1.98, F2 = 1.8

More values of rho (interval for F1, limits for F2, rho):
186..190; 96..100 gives 0.05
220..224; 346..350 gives 0.09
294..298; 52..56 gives -0.19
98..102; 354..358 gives 0.04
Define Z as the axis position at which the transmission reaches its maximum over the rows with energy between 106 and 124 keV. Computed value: 107 keV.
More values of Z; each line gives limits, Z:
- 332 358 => 333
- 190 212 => 203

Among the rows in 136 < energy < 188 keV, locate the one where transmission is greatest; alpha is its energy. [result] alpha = 139 keV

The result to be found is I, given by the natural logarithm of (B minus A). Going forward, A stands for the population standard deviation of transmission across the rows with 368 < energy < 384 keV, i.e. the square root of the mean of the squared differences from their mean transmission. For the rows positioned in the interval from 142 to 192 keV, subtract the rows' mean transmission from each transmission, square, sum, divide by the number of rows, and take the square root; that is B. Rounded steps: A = 0.26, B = 1.34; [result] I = 0.1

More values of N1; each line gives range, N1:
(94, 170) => 139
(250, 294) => 283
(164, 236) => 231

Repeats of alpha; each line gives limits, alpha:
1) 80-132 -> 99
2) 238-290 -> 283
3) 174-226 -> 203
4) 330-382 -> 333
